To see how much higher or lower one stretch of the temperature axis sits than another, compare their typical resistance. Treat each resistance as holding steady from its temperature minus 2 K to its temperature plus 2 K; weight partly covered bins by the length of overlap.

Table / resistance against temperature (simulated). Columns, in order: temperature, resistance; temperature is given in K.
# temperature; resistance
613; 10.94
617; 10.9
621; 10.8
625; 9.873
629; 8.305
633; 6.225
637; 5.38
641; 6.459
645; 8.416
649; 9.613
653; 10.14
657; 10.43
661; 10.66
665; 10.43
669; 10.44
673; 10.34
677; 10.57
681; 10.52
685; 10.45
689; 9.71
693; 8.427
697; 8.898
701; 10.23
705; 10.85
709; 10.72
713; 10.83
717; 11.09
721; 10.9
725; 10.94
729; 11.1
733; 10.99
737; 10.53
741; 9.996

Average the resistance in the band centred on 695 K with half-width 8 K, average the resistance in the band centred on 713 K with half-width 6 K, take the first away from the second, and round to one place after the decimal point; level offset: 1.6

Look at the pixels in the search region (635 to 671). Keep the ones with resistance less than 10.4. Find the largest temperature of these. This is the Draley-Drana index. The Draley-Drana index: 653 K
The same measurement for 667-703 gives 701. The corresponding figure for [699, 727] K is 701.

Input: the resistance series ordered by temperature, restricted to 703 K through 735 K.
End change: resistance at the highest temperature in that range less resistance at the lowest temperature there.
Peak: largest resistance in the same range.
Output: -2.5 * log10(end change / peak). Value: 5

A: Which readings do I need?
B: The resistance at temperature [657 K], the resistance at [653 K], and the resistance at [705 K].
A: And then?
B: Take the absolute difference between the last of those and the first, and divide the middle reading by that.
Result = 24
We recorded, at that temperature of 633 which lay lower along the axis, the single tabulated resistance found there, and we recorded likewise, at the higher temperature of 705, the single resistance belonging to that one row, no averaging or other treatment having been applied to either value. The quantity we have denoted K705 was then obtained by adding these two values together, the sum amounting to 17.1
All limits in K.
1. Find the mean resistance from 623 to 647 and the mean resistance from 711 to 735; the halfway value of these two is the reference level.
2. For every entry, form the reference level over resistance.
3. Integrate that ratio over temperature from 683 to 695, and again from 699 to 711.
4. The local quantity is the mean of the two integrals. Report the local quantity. 11.1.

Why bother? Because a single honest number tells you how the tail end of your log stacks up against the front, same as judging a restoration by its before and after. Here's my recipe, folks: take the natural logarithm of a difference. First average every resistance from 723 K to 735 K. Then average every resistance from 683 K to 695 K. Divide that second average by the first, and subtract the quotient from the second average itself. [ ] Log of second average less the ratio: 2.16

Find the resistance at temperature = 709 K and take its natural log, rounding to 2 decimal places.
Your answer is 2.37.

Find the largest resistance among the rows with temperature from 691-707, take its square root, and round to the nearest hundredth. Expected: 3.29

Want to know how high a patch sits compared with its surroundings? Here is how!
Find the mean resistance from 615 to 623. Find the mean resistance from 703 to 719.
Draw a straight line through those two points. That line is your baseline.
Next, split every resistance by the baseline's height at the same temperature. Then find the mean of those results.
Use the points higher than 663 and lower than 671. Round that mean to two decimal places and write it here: 0.96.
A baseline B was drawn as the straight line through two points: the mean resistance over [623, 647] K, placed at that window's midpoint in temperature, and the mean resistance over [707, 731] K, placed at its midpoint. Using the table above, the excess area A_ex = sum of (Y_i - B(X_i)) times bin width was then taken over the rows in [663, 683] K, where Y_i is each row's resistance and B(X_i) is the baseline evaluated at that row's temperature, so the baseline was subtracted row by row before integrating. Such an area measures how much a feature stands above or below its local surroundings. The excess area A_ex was 29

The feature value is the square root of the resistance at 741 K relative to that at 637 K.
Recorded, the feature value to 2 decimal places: 1.36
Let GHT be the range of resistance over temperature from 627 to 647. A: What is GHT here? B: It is 3.0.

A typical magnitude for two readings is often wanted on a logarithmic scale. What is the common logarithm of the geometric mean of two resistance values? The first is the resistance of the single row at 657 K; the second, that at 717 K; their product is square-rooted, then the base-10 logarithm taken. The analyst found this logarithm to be 1.03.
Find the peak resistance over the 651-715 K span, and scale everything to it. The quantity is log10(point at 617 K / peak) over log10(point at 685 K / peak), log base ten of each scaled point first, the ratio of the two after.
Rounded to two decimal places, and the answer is -0.12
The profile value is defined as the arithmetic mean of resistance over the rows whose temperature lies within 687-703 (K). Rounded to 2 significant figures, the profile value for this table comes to 9.3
